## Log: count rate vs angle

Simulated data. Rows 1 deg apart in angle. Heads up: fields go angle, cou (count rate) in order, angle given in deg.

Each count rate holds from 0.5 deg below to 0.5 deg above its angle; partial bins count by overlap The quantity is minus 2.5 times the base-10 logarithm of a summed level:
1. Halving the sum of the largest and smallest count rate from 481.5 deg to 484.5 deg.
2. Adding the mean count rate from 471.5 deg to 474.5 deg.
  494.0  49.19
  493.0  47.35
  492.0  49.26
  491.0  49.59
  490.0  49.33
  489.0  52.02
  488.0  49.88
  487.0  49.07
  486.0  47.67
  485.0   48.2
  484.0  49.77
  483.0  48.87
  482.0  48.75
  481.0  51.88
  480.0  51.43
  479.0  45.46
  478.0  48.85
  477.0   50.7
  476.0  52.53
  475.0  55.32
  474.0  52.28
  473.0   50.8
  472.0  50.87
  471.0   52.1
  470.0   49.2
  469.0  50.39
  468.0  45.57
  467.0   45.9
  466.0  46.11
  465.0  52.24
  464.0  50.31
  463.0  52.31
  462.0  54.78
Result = -5.01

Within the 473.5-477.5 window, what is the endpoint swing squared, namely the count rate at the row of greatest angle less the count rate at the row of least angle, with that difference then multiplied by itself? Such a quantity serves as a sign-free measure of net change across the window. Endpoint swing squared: 2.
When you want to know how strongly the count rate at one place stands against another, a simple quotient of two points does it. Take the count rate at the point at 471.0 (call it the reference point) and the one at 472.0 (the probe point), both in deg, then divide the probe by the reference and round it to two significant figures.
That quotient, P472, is 0.98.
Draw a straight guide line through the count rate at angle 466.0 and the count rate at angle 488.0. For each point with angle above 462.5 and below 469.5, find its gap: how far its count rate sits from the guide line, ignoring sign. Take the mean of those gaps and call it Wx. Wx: 3.2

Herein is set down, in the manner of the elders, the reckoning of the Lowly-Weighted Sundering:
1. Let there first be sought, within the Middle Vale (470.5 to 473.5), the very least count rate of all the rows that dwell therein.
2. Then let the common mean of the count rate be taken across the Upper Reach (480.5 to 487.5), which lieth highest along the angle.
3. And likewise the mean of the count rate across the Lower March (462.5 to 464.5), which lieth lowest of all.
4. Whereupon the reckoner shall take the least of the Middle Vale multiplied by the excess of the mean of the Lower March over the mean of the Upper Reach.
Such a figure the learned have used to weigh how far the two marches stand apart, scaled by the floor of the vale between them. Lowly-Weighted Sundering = 109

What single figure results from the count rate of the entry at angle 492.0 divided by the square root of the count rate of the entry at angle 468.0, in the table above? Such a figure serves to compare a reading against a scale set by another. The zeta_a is 7.30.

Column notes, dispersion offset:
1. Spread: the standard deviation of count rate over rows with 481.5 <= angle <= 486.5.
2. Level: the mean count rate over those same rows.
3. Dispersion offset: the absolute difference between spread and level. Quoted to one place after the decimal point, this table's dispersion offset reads 47.9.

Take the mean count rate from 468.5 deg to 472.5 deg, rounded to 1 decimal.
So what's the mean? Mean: 50.6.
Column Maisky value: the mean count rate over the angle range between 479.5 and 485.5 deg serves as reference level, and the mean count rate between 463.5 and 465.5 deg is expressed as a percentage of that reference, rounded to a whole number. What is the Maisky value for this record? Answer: 103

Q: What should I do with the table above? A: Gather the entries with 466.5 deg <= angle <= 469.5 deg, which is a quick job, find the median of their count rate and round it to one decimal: 45.9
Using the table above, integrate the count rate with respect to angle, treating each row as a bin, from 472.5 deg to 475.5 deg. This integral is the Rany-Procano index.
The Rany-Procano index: 158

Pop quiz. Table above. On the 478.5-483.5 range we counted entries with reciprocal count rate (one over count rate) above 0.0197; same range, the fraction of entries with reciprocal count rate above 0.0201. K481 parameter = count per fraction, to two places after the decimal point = 5.00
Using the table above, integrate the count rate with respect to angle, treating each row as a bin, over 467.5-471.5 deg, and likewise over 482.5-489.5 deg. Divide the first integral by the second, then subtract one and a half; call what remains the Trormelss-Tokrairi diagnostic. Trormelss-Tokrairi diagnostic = -0.93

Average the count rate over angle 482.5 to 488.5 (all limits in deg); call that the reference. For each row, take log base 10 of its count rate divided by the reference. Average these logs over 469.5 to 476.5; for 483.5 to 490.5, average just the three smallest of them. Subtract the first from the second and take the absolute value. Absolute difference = 0.031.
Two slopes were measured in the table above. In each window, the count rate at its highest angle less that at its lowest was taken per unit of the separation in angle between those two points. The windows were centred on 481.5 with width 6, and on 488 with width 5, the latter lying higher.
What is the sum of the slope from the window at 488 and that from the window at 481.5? 1.3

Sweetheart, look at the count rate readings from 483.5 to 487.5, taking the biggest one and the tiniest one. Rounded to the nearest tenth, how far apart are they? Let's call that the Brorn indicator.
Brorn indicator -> 2.1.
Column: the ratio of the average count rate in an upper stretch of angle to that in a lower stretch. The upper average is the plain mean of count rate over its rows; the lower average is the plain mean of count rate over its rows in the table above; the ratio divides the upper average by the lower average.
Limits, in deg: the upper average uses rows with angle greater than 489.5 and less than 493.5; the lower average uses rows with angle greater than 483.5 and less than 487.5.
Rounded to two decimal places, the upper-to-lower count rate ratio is 1.00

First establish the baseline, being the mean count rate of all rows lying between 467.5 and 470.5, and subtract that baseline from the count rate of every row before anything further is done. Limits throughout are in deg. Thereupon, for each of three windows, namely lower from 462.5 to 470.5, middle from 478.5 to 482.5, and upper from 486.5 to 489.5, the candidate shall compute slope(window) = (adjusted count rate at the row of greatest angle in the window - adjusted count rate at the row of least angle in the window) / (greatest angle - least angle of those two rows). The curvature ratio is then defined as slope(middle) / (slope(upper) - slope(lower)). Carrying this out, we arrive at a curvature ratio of 0.57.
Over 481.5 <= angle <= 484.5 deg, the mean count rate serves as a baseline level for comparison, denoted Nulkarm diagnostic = 49.13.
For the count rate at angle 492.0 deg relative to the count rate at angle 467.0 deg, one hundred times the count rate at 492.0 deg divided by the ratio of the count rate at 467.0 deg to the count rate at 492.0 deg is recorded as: 5287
